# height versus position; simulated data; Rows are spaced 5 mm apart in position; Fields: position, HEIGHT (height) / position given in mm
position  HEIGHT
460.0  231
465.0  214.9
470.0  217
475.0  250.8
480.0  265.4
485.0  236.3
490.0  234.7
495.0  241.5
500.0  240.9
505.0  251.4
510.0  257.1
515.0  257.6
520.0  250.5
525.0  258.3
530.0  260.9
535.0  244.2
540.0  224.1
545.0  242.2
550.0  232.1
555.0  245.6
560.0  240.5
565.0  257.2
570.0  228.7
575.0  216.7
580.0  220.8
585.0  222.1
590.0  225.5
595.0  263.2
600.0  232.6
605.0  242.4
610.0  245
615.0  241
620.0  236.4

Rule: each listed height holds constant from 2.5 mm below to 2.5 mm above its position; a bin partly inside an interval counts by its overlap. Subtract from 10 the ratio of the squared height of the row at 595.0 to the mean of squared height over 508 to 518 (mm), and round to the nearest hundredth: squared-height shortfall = 8.95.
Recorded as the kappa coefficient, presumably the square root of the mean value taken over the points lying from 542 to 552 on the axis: 15.4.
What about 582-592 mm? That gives 15.0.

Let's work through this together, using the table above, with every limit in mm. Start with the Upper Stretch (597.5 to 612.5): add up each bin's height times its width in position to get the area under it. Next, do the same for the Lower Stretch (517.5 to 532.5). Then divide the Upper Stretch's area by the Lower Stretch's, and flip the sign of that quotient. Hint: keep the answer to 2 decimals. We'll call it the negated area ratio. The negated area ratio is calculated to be -0.94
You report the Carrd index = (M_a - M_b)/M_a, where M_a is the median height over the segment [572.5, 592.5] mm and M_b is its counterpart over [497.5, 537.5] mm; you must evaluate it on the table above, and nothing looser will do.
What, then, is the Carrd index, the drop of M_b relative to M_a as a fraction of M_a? -0.15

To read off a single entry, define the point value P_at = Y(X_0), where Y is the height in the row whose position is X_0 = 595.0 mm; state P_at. 263.2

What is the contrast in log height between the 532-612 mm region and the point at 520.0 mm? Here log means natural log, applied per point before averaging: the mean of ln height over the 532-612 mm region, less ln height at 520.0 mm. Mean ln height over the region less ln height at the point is -0.059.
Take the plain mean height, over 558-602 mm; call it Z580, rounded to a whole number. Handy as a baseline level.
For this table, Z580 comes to 234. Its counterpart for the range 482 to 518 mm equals 246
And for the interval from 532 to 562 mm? 238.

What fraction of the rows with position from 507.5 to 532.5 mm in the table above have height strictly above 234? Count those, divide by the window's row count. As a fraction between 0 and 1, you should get 1.00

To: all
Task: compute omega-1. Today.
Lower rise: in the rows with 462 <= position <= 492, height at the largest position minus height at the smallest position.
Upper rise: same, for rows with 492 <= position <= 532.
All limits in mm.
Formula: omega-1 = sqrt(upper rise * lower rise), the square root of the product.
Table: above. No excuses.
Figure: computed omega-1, 19.6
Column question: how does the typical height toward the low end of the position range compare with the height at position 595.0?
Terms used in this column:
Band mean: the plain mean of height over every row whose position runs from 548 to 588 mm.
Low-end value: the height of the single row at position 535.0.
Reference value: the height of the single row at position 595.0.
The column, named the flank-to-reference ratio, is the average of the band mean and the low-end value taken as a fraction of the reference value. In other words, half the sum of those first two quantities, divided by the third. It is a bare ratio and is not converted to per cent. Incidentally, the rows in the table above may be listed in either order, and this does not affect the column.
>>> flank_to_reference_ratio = 0.91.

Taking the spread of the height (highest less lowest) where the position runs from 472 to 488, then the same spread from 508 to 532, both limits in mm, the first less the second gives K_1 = 19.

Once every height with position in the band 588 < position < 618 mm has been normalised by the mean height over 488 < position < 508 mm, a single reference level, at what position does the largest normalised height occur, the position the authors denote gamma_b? 595.0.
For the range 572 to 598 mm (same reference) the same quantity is 595.0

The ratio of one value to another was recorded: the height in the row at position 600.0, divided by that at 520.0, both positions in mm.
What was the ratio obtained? 0.93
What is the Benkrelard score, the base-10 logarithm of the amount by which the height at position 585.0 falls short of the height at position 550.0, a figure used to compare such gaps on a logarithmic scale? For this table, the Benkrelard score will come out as 1.0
